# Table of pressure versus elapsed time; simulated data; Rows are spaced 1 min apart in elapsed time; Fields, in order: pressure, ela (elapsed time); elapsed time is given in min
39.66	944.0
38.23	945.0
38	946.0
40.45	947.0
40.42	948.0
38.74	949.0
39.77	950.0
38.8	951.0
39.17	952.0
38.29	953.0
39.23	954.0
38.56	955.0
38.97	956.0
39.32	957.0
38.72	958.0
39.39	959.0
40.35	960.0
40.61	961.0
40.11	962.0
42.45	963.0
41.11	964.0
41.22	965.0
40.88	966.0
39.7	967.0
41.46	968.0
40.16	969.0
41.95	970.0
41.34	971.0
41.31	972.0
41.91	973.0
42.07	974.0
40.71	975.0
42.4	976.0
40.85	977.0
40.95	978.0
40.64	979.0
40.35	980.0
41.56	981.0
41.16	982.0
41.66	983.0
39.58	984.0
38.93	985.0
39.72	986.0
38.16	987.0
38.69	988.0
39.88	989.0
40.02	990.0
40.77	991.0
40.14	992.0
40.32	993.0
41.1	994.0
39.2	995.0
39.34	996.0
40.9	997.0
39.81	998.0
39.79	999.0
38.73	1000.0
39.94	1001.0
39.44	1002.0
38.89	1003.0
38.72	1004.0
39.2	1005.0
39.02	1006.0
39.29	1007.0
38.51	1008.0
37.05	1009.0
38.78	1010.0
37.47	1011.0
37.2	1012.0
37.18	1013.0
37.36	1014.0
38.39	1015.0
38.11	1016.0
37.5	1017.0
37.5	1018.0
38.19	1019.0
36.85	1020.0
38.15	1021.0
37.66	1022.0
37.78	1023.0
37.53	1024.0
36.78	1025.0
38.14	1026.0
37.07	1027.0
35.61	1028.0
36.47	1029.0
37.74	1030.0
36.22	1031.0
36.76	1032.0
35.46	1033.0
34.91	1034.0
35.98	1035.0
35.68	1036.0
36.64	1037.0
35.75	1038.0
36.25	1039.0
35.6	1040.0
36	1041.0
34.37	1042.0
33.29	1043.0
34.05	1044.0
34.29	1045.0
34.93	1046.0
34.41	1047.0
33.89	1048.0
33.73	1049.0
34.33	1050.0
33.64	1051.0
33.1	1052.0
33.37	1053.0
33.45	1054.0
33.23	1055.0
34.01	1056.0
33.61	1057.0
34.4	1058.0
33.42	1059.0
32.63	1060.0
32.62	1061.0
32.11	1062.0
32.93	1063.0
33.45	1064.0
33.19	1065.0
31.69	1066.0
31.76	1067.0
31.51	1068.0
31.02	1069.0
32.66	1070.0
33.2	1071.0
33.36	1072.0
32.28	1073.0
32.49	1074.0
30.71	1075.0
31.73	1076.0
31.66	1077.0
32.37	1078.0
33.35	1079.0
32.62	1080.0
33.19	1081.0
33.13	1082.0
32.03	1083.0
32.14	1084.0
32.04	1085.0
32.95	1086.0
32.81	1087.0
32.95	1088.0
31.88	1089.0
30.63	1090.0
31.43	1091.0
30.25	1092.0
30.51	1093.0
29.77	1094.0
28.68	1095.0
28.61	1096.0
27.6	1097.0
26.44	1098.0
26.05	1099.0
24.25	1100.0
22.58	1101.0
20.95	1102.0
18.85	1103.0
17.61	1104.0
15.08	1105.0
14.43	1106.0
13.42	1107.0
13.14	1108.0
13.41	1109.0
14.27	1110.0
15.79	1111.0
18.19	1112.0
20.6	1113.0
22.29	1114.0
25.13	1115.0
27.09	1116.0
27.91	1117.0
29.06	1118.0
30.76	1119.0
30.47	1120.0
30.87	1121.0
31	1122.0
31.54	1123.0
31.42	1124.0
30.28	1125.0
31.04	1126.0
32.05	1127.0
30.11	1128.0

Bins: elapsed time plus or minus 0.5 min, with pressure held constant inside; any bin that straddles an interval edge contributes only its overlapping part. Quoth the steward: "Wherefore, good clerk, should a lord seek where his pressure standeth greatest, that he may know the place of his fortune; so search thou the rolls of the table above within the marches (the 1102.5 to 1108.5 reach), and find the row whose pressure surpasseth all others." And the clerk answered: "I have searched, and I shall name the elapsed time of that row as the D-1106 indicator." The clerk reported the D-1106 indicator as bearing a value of 1103.0 min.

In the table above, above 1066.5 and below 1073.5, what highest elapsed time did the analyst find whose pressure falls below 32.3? 1073.0 min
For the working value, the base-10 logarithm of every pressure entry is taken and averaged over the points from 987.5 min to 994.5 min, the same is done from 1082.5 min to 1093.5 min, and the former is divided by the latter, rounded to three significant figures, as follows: 1.07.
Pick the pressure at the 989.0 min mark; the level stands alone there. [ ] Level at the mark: 39.88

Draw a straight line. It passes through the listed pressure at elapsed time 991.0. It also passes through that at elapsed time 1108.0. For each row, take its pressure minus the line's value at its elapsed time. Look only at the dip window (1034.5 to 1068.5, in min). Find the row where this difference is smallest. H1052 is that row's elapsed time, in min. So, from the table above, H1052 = 1043.0 min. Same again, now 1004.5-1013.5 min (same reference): 1009.0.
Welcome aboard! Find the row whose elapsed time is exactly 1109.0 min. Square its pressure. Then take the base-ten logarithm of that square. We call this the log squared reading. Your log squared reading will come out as 2.25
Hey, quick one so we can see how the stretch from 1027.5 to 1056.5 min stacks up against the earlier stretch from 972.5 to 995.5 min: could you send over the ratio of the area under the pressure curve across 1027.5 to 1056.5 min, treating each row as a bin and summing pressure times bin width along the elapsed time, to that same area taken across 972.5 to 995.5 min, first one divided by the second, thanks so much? 1.09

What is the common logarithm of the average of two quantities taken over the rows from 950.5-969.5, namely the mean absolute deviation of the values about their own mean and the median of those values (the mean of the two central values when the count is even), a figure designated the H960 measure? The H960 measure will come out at 1.31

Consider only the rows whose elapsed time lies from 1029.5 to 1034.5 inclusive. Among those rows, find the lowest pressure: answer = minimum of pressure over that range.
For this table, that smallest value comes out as 34.91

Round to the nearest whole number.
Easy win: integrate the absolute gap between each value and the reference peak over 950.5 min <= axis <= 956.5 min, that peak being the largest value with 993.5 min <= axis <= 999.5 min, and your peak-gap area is 14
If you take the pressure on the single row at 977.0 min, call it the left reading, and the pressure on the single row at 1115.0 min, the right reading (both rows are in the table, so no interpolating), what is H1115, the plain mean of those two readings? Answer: 33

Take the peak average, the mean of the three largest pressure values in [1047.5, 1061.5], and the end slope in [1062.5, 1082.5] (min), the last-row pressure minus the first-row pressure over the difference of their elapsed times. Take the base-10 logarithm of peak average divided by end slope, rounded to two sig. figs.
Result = 3.5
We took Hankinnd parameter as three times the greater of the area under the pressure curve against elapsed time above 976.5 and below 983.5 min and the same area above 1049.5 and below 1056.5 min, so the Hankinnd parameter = 862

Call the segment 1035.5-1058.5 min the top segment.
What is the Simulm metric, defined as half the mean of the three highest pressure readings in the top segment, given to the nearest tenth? 18.1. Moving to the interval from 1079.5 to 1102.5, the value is 16.5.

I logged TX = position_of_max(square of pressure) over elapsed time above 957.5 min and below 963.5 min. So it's 963.0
